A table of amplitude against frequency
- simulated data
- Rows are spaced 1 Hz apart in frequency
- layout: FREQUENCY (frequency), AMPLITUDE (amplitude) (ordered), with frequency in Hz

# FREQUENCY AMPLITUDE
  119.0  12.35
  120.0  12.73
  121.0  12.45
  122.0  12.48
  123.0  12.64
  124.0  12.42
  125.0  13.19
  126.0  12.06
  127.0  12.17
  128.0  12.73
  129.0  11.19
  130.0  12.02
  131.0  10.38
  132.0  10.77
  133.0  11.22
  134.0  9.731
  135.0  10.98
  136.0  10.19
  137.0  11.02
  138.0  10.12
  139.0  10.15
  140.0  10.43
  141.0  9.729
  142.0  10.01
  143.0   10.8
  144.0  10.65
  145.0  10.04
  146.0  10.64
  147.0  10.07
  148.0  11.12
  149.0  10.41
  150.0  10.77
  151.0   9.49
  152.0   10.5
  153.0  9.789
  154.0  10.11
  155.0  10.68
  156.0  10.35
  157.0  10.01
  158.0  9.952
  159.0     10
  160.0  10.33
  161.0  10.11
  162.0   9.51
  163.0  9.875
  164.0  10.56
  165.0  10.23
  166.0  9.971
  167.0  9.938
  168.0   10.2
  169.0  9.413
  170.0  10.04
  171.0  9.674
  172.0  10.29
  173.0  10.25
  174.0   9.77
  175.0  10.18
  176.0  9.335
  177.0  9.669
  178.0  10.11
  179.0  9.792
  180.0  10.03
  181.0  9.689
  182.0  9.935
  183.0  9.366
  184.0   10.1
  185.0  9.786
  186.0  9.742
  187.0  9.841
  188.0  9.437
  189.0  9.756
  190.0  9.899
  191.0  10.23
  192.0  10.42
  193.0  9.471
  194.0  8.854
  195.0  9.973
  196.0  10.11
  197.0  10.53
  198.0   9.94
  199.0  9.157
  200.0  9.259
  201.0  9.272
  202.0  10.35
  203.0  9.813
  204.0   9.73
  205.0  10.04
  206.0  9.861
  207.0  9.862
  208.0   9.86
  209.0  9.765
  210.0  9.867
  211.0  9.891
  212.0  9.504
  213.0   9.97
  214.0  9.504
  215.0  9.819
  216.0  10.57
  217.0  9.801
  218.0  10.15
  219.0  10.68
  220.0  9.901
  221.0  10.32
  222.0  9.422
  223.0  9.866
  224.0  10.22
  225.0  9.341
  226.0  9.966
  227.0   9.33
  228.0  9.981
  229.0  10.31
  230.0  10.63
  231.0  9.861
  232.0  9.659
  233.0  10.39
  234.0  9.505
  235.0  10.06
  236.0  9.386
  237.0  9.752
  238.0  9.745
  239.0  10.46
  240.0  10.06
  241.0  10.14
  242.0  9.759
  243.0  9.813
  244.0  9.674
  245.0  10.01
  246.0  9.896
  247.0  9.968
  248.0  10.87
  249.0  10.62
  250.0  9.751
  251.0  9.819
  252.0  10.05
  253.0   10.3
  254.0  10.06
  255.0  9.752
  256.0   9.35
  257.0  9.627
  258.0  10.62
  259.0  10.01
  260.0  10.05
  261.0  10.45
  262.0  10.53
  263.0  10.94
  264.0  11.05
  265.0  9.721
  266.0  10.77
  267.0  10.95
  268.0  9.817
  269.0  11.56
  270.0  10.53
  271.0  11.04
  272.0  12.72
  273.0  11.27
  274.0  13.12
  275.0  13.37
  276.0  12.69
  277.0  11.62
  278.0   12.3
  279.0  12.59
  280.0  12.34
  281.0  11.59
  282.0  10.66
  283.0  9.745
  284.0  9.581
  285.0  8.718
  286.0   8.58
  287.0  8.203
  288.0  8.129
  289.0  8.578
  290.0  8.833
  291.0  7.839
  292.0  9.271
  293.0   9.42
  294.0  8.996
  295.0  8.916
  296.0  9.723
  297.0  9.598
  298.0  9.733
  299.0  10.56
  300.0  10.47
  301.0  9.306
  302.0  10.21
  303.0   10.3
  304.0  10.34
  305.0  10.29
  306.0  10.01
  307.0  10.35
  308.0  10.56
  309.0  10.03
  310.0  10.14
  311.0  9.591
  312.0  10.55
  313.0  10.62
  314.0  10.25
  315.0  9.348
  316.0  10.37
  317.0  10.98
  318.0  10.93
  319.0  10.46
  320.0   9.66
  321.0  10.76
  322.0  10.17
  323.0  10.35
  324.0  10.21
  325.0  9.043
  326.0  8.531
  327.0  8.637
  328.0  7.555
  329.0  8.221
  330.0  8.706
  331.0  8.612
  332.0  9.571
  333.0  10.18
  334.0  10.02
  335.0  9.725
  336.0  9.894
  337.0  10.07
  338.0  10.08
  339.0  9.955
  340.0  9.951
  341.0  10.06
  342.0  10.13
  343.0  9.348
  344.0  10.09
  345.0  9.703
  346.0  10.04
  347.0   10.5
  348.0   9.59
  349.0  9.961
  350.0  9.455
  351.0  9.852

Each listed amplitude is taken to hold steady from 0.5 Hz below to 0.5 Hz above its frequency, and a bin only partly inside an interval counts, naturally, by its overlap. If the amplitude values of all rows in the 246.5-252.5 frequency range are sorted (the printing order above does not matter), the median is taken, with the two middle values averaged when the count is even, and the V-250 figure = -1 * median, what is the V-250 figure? -10.0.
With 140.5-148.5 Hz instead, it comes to -10.4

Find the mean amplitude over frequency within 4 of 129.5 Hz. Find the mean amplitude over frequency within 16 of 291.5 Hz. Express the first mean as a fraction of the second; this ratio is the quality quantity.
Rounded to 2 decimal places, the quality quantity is 1.16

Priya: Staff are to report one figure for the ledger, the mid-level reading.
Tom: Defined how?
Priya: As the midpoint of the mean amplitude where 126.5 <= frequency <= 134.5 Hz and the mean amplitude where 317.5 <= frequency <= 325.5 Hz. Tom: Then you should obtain 10.7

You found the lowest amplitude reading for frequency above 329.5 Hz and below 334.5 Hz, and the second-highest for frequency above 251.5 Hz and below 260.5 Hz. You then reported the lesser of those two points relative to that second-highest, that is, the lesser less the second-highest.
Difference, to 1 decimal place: -1.7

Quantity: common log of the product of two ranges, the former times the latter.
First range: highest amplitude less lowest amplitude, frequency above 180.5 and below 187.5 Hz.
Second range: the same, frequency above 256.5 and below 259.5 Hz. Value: -0.1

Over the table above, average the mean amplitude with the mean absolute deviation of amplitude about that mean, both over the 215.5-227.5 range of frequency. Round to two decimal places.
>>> 5.16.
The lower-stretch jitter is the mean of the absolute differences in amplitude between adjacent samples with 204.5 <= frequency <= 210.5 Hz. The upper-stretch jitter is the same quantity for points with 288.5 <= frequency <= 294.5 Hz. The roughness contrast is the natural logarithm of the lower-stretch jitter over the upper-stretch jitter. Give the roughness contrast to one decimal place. -2.2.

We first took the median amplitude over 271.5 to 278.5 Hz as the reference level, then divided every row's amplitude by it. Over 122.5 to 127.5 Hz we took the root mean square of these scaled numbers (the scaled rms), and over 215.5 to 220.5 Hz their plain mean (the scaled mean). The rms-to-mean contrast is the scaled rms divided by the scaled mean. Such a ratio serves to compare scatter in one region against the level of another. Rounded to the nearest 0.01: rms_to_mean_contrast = 1.22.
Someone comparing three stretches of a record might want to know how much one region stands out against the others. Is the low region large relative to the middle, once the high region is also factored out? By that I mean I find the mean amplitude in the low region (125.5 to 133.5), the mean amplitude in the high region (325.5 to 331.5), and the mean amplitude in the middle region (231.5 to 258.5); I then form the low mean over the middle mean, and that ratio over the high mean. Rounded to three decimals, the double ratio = 0.139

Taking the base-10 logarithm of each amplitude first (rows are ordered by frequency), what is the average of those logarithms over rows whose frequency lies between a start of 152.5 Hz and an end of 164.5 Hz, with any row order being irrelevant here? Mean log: 1.00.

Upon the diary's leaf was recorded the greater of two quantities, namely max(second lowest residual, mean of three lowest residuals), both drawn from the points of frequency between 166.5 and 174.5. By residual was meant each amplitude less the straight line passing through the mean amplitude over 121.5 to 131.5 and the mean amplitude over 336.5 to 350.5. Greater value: -2.0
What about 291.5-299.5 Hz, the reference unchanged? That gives -1.4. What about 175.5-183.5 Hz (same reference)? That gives -2.1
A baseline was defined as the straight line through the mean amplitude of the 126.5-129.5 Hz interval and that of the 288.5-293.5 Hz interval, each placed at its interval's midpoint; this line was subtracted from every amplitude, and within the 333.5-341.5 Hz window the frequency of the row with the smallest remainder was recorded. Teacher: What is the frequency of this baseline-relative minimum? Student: 335.0 Hz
